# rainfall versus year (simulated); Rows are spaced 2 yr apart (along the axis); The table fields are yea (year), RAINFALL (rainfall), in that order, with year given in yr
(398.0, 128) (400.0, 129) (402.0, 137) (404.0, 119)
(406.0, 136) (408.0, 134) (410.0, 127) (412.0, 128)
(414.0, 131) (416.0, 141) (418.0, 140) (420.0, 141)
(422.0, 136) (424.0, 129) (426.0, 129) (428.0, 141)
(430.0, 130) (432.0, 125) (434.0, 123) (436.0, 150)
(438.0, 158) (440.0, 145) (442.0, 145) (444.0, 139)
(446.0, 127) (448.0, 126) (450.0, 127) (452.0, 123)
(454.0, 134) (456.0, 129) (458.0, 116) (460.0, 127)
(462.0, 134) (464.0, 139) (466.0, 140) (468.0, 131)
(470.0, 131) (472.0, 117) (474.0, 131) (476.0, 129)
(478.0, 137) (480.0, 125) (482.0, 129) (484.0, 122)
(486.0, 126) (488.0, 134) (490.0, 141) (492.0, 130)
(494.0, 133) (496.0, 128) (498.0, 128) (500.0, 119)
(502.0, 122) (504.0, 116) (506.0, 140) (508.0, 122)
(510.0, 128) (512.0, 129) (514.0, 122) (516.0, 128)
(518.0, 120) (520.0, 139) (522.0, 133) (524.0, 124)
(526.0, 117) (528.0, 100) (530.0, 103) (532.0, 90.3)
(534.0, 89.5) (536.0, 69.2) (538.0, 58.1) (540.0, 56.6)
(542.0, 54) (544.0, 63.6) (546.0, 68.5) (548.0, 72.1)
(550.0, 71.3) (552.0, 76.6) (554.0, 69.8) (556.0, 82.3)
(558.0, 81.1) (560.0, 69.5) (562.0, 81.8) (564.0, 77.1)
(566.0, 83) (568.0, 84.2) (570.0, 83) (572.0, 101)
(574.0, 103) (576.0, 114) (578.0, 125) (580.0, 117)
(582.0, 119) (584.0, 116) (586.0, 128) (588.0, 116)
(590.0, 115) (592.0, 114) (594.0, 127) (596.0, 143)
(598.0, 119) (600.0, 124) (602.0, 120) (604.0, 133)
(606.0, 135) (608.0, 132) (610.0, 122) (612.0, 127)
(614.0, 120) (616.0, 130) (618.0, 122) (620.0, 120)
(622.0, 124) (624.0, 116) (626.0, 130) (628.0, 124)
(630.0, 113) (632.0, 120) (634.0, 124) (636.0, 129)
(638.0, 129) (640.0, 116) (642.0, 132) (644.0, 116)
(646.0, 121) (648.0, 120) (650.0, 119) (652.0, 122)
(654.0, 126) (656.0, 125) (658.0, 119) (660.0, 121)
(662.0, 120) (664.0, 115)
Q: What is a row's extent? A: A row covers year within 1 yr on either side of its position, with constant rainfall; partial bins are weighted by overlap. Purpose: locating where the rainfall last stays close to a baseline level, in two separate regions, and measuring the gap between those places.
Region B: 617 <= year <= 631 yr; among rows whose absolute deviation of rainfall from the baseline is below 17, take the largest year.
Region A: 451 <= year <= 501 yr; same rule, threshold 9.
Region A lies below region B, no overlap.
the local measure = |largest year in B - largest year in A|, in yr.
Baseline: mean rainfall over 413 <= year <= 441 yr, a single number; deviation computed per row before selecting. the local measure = 134 yr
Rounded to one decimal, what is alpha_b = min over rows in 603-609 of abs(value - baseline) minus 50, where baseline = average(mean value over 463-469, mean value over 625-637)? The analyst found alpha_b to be -48.0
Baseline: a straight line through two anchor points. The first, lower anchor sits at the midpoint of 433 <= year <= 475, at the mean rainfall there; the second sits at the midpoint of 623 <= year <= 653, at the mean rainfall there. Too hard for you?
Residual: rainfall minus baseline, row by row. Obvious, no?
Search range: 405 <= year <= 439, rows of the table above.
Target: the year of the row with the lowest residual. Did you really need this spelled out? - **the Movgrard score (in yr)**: 434.0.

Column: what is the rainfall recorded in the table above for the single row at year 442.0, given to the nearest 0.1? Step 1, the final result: 145.0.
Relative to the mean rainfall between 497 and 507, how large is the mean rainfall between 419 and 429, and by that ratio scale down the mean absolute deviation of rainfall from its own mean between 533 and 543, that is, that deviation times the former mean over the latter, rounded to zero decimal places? 10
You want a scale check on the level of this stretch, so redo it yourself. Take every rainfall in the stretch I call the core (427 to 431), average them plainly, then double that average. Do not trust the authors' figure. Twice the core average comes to 271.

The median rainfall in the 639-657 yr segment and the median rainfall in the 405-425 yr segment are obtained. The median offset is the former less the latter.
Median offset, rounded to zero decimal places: -14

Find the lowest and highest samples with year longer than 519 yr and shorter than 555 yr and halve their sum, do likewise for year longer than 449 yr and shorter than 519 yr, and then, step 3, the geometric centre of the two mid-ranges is 111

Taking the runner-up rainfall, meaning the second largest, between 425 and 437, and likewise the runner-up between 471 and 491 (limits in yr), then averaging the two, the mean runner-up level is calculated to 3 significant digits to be 139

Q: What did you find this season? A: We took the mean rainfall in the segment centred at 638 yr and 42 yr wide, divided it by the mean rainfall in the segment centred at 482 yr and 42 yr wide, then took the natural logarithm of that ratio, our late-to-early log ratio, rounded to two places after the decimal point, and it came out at -0.06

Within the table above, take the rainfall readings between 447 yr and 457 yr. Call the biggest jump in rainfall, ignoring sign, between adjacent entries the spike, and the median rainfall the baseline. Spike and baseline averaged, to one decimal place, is 69.0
